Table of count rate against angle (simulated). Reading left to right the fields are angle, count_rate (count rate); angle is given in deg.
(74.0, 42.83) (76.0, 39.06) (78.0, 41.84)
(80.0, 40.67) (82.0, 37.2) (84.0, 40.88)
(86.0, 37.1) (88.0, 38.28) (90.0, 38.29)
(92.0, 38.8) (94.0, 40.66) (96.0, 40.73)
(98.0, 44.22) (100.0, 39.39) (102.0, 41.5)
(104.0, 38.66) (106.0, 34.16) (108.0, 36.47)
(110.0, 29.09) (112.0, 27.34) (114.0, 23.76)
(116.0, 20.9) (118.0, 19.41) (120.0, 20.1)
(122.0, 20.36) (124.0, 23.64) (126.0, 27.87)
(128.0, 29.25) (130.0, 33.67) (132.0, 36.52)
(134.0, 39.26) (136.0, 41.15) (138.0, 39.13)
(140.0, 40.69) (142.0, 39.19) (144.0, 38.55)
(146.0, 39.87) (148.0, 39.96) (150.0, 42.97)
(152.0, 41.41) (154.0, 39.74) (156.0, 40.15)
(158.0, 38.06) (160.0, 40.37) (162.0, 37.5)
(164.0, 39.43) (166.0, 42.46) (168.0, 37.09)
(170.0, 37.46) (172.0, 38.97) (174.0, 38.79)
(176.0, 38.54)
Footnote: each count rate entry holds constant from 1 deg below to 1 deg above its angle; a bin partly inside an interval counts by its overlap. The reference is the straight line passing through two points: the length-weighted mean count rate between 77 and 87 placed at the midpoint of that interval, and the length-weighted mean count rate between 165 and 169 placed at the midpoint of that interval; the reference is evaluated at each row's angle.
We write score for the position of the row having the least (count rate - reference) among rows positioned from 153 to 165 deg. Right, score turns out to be 162.0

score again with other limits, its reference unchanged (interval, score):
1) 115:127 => 118.0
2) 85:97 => 86.0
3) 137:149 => 144.0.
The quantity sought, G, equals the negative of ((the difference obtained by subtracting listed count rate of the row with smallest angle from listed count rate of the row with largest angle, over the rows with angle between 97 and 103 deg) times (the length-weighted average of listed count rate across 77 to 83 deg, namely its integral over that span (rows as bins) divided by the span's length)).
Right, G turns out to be 109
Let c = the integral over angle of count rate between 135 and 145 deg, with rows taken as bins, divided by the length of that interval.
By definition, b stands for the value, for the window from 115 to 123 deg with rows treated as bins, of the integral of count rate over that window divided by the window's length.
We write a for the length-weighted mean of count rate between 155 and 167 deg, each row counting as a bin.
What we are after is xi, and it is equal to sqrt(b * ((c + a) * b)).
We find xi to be 180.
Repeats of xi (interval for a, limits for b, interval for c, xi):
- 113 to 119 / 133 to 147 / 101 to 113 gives 297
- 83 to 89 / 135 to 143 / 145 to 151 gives 357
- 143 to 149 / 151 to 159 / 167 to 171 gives 349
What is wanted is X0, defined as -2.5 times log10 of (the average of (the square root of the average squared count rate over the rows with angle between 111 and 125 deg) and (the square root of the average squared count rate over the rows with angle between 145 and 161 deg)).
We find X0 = -3.74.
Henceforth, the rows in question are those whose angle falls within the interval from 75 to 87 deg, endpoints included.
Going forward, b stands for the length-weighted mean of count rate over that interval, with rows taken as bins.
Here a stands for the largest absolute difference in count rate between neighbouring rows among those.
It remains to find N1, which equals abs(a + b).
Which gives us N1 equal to 43.2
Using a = 3.8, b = 39.5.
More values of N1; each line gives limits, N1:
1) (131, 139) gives 41.8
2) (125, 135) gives 37.7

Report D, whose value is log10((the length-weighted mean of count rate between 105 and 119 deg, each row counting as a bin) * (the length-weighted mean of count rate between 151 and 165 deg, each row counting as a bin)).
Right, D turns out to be 3.03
